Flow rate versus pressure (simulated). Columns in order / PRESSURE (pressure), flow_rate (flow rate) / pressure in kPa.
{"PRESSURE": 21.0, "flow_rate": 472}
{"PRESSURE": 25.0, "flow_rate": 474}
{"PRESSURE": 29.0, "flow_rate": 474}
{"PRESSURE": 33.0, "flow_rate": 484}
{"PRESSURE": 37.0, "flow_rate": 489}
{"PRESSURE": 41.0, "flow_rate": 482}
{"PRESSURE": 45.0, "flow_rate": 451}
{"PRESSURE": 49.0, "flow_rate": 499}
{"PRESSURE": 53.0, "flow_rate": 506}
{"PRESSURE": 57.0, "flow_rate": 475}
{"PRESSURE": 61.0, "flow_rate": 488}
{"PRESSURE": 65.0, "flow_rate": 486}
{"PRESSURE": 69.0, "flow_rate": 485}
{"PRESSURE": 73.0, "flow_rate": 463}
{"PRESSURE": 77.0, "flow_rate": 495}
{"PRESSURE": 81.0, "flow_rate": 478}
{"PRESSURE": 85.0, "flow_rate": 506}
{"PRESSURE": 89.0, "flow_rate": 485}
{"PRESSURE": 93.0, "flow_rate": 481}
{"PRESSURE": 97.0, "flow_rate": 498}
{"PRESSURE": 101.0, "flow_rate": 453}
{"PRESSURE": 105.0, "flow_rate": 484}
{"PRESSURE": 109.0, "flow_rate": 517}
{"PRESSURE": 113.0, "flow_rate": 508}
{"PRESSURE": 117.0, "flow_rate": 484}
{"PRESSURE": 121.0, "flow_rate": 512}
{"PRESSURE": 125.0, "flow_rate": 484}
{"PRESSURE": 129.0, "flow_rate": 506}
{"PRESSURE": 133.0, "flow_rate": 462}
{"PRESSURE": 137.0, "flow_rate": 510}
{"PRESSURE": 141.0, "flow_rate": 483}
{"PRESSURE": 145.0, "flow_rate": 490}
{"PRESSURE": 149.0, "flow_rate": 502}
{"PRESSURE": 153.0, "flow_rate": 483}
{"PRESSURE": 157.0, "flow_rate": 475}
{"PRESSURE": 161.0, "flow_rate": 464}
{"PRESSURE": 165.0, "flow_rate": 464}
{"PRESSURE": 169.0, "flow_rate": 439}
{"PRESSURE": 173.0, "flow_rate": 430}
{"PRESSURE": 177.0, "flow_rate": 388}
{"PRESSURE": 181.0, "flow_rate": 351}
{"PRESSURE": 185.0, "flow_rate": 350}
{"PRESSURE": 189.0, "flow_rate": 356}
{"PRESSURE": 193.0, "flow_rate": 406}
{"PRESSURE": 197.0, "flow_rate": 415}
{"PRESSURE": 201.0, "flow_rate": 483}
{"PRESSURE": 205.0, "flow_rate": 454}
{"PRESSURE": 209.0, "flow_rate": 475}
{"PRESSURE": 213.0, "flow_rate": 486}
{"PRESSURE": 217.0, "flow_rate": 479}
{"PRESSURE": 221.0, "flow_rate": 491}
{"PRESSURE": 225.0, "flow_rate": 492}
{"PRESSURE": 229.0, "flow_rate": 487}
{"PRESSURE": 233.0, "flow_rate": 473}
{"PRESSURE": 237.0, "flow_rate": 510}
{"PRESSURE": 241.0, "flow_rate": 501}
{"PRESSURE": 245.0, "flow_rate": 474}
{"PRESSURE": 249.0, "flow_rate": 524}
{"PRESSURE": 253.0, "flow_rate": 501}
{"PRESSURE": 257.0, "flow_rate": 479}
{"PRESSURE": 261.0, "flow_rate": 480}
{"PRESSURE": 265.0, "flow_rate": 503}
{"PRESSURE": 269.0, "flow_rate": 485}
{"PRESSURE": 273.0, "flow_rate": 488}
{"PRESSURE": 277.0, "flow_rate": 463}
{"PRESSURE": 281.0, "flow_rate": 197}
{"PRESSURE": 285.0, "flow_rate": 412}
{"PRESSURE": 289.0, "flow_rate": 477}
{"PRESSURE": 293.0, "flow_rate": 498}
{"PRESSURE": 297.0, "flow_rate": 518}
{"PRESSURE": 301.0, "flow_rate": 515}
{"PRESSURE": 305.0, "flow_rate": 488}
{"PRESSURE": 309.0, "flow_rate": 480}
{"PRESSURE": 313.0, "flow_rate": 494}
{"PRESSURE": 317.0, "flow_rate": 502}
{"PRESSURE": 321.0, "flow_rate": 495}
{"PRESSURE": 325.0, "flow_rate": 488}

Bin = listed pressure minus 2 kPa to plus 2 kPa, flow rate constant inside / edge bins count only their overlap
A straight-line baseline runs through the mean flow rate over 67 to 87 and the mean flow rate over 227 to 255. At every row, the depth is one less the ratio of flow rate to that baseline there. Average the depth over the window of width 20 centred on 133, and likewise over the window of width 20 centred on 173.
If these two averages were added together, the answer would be 0.16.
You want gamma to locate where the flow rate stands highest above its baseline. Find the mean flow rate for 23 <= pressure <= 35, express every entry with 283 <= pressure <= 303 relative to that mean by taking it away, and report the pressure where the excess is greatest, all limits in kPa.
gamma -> 297.0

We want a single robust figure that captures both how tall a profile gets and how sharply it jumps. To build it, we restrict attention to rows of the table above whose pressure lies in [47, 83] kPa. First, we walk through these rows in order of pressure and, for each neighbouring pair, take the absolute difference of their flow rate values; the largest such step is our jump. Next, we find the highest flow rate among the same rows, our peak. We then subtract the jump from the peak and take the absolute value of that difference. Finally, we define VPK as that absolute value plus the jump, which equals 506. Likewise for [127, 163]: 510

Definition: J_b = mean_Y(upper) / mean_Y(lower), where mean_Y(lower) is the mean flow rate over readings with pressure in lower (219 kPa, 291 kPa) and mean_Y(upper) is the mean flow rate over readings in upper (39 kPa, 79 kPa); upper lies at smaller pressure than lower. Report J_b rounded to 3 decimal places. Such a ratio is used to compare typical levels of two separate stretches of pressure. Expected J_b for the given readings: 1.030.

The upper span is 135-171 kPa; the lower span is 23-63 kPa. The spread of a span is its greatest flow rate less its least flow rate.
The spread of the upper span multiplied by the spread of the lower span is 3905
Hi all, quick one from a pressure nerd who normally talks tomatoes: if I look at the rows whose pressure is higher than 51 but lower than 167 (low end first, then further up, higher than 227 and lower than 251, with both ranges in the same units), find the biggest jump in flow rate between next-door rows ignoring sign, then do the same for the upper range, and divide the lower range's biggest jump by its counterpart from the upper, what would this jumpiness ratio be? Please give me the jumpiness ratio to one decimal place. 1.0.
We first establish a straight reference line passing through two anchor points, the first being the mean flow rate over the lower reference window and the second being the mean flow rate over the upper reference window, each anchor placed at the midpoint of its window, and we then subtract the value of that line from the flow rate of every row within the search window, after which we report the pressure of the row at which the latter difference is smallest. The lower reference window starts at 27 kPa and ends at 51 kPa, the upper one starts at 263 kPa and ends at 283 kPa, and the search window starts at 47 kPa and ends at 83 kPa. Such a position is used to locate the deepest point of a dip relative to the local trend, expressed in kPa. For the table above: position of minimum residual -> 73.0 kPa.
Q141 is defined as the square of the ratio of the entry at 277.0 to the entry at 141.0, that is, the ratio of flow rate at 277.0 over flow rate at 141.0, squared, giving 0.9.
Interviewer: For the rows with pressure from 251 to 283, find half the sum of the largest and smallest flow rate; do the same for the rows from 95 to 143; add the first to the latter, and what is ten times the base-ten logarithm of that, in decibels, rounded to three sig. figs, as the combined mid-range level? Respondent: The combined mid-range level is 29.2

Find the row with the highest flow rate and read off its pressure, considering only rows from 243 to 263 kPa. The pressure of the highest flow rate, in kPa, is 249.0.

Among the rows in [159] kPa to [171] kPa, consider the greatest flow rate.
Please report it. 464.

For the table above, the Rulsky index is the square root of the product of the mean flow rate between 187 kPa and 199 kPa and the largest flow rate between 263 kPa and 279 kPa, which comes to 444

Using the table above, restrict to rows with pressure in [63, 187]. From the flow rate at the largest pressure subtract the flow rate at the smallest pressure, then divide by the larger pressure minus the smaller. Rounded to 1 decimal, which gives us -1.1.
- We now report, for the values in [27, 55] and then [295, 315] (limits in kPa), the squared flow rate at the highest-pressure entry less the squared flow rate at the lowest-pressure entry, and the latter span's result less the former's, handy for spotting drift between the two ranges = -55648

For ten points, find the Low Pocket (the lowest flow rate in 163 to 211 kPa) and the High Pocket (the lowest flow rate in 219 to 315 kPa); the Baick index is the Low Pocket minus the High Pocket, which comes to 153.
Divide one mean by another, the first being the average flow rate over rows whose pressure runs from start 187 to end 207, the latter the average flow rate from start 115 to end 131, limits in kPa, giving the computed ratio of 0.85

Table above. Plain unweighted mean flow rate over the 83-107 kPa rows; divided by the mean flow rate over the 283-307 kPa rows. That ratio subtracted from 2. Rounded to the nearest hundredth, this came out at 1.00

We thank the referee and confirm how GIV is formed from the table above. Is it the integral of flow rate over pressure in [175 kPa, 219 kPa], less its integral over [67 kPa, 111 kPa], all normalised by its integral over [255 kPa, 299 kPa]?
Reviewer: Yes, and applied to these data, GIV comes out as -0.14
